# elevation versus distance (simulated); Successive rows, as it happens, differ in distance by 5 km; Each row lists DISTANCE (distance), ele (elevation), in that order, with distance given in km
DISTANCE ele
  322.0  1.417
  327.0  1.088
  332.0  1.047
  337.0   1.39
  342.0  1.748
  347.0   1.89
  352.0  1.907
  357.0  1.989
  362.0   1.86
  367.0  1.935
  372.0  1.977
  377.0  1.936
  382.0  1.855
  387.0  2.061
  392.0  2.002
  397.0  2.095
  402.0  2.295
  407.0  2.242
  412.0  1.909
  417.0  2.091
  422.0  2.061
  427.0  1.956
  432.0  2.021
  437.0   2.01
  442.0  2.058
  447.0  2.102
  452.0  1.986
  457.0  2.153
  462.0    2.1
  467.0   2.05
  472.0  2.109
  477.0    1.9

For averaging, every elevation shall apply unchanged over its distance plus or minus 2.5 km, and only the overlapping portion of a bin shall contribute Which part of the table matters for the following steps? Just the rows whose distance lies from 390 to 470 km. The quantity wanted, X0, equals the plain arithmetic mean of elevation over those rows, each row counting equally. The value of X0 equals 2.07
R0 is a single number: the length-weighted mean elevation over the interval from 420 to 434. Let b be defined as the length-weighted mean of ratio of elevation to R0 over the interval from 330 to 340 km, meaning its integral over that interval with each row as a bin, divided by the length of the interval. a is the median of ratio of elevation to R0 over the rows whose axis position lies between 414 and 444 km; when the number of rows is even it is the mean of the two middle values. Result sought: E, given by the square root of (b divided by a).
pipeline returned 0.78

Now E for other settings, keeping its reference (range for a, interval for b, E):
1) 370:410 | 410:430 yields 0.99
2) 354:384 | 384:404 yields 1.04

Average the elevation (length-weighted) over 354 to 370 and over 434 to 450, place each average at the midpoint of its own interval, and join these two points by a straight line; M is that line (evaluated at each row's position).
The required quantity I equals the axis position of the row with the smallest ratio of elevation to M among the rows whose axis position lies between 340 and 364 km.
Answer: 342.0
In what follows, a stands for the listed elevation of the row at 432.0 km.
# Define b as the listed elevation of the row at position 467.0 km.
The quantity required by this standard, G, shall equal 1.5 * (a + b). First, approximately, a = 2.021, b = 2.05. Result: 6.11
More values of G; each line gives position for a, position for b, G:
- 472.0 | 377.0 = 6.07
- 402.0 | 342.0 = 6.06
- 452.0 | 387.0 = 6.07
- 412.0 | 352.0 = 5.72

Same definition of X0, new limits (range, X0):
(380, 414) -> 2.07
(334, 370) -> 1.82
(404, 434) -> 2.05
